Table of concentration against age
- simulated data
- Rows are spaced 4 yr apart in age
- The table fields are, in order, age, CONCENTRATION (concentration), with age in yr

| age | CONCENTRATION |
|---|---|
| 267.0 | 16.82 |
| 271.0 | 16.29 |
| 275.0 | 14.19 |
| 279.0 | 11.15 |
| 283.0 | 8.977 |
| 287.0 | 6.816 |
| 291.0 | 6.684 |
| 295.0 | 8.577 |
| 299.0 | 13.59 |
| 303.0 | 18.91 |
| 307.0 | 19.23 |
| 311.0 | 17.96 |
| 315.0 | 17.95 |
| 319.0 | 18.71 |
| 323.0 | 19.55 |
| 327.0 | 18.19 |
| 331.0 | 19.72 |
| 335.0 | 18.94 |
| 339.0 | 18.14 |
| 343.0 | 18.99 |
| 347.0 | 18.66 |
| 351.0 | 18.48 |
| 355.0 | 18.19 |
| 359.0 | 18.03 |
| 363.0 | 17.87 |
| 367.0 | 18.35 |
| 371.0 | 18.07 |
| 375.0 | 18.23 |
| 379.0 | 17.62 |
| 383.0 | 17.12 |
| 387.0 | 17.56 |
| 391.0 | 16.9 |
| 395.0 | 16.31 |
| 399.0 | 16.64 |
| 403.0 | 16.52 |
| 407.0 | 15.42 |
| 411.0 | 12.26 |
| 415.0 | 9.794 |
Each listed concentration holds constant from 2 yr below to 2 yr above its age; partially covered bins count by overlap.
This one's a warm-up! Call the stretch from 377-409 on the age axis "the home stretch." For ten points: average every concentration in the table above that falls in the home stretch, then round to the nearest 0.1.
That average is 16.8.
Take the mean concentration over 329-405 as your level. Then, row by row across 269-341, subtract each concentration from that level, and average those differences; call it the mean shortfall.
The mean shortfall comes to 2.7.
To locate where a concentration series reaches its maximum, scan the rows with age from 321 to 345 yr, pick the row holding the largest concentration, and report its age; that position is 331.0 yr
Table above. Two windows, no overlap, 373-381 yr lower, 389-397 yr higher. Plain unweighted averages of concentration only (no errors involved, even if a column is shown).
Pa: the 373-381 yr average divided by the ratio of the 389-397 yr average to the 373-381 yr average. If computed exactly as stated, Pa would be 19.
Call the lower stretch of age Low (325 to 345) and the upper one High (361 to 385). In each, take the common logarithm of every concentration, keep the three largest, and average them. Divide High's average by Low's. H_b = 0.982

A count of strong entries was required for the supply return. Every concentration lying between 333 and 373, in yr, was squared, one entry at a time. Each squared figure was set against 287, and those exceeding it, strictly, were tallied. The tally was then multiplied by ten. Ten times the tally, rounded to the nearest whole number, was 100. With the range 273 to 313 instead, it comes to 30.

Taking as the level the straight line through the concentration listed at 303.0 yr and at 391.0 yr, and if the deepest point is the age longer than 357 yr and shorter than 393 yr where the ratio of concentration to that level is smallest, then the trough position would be 391.0 yr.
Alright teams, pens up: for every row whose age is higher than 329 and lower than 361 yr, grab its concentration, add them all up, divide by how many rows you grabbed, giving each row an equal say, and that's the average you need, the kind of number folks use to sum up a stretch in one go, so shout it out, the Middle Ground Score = 18.6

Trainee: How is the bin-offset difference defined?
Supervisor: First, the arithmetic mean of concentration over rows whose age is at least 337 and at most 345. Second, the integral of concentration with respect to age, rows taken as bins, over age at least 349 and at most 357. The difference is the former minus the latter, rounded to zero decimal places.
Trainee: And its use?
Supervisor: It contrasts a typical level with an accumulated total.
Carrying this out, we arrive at -128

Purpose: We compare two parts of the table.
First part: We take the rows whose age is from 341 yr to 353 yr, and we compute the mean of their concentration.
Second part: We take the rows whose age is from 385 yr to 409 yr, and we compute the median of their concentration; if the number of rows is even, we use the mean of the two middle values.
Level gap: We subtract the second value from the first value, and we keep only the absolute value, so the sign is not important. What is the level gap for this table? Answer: 2.1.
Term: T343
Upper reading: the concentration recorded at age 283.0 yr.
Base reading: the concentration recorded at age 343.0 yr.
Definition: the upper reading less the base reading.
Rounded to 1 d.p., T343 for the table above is -10.0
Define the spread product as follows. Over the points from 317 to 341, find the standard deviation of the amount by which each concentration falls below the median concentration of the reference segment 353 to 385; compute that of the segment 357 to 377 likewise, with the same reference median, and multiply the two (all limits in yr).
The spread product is 0.1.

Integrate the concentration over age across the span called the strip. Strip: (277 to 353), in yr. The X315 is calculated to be 1197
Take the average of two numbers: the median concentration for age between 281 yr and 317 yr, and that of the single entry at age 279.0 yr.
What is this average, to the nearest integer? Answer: 12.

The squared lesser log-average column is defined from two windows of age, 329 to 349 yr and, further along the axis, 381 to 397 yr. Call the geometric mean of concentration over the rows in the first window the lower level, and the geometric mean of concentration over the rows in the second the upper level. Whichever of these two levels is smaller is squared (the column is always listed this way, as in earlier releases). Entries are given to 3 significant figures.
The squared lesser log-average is 288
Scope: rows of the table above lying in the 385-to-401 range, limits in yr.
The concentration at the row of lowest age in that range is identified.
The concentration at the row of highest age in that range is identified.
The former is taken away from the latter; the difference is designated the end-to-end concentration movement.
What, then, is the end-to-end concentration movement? -1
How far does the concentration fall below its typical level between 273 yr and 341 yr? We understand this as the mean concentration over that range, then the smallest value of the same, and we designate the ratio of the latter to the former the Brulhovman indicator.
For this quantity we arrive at 0.442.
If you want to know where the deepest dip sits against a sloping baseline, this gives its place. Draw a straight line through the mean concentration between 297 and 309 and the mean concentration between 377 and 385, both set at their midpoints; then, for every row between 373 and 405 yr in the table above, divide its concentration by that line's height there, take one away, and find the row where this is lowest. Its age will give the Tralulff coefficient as 395.0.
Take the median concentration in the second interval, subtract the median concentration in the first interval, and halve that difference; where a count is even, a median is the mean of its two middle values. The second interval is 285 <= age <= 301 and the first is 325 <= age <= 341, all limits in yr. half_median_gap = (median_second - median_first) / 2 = -5.4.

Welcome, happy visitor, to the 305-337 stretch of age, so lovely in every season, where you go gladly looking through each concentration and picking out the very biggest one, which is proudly 19.72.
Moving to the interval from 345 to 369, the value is 18.66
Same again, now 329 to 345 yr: 19.72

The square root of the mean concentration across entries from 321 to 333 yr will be 4.38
